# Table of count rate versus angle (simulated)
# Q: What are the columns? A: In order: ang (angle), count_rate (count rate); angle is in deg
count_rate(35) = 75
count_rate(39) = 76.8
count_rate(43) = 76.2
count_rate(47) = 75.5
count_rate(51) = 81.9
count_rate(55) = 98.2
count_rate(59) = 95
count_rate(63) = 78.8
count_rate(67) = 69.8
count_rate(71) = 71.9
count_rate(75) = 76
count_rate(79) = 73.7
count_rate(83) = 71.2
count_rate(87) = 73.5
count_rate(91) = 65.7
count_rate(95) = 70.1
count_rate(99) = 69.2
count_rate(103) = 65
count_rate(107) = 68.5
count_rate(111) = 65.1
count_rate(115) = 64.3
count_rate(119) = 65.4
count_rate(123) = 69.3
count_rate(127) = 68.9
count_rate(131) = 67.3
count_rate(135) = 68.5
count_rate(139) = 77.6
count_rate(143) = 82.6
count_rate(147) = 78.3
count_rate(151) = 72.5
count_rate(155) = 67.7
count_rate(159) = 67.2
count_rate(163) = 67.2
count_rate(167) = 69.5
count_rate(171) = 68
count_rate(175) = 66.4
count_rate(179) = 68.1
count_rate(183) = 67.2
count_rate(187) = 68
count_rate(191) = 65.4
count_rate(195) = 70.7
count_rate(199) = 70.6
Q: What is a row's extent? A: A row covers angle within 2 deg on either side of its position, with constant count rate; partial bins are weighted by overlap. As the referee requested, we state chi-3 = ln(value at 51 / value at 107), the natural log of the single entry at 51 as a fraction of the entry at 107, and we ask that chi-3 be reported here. 0.18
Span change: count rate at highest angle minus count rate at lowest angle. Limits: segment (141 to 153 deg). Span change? -10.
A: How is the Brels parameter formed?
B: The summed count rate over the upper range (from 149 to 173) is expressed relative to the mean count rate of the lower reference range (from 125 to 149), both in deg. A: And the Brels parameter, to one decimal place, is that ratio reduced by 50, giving -44.4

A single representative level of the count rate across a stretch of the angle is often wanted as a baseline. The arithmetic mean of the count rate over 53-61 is 97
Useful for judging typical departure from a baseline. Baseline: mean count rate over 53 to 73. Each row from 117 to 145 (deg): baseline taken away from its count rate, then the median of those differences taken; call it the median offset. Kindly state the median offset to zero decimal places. -14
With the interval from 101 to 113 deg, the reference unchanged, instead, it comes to -18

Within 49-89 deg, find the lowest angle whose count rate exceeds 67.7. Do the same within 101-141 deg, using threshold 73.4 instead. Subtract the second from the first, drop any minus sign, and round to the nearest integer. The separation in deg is 88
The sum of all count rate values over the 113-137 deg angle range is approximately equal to 404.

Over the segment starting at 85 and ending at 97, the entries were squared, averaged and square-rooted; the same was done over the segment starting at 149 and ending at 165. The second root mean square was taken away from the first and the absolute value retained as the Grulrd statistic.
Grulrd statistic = 1.2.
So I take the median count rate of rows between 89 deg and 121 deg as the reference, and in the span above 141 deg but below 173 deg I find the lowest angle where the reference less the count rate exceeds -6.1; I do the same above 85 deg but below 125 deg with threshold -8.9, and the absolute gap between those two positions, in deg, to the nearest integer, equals 68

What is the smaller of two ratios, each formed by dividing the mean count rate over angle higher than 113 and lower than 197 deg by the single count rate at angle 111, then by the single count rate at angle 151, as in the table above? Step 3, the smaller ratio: 0.96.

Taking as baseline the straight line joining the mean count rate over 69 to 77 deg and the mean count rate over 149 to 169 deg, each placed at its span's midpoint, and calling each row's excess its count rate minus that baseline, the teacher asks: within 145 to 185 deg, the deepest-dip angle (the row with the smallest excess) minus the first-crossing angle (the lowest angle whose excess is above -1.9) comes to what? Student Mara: 12 deg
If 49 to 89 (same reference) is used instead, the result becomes 16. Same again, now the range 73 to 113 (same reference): 16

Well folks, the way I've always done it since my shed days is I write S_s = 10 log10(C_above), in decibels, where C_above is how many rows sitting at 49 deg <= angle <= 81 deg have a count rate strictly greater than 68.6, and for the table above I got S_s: 9.0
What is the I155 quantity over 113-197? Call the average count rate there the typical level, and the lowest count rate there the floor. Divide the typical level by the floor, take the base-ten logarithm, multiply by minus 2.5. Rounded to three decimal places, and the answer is -0.085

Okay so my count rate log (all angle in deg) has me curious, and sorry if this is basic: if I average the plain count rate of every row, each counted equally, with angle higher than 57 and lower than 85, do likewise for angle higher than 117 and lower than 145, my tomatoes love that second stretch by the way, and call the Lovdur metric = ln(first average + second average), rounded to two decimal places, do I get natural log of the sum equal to 5.00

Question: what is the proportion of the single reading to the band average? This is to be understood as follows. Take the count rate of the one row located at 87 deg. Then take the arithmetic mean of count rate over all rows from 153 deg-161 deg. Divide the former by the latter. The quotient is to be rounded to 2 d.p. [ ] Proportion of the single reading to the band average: 1.09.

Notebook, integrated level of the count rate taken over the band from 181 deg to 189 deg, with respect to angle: 541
